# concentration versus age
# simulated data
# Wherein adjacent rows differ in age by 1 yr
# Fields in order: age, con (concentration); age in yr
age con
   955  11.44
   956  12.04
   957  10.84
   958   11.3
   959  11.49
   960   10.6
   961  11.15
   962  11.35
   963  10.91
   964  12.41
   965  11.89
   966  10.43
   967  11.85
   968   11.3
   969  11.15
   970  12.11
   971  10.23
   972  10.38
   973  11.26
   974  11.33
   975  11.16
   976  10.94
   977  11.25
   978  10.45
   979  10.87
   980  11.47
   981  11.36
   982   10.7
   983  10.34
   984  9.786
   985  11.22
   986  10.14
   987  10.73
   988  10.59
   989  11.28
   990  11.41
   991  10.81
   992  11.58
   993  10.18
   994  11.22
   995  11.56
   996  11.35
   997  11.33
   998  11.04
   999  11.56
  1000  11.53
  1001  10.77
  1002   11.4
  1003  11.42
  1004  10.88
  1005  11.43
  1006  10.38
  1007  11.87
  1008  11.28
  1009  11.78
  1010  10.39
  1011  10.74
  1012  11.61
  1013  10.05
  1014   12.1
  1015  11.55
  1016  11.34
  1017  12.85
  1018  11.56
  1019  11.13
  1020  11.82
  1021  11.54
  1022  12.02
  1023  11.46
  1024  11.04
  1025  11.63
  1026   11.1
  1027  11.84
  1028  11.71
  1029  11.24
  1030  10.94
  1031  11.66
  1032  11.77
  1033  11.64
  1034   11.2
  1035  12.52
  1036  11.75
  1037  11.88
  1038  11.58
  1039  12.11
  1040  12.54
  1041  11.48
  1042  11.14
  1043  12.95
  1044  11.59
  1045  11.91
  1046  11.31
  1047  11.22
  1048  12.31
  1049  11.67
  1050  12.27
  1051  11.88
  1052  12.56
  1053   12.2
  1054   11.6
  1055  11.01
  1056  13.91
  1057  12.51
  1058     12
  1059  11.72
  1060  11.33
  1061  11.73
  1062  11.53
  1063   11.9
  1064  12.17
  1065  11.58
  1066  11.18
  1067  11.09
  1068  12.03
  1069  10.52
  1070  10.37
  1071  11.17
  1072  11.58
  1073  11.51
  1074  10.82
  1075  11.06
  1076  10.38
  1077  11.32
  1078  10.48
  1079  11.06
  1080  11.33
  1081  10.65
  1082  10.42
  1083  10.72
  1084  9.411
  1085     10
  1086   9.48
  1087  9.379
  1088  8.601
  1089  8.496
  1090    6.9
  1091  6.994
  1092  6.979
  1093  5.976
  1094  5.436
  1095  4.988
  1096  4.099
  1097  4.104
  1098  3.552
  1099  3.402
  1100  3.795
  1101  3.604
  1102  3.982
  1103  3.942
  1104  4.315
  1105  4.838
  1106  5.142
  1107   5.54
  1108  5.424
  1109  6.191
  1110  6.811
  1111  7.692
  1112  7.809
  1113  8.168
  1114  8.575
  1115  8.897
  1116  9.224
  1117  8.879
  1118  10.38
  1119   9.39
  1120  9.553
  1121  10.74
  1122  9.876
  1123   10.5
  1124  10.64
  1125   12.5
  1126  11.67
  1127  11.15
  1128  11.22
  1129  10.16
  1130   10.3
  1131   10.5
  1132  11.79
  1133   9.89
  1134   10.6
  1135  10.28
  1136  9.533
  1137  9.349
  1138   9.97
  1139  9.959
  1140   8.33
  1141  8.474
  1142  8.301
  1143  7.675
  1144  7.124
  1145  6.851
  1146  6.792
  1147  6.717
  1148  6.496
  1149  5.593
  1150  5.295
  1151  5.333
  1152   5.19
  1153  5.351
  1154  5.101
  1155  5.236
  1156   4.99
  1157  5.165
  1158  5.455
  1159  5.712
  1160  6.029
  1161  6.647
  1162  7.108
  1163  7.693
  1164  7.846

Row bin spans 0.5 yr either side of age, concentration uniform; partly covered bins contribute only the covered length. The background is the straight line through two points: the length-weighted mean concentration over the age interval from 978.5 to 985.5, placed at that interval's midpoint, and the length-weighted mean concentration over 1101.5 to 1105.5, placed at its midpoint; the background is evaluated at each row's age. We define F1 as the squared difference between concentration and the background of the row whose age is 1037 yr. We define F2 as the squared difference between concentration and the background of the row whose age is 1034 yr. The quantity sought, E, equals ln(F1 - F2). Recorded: 1.8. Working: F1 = 16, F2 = 10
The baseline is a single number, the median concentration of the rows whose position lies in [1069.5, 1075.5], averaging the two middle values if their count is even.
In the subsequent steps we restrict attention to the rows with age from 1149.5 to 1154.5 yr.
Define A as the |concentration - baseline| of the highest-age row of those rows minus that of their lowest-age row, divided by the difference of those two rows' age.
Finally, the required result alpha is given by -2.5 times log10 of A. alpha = 3.3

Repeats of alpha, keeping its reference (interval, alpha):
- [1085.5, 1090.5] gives 0.5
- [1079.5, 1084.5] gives 1.1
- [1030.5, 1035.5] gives 1.7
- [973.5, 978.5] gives 2.4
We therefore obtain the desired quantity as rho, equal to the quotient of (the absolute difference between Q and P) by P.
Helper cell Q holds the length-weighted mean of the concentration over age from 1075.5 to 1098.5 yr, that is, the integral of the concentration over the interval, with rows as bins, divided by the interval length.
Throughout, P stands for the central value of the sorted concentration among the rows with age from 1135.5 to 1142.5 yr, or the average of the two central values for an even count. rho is 0.11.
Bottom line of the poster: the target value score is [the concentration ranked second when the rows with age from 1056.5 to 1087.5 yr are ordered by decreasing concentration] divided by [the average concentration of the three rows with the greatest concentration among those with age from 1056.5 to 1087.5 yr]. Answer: 0.995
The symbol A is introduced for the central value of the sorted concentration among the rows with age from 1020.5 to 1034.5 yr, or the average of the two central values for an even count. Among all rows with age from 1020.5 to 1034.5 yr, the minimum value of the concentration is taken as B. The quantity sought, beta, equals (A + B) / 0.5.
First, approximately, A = 11.6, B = 10.94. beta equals 45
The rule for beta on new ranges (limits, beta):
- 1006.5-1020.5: 43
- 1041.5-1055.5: 46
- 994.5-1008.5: 44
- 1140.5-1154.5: 23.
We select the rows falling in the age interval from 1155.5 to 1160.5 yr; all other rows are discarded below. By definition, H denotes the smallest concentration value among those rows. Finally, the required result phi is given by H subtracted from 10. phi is 5.0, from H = 4.99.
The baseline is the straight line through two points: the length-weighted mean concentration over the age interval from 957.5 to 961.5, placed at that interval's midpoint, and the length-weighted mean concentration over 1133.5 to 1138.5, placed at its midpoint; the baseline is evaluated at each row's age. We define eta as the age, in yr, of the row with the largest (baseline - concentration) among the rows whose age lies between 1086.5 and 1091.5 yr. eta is 1090 yr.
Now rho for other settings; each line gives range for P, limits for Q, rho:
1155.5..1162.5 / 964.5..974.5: 0.96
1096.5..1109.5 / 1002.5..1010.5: 1.72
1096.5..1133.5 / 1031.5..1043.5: 0.34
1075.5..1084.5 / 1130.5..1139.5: 0.04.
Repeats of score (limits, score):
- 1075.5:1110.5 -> 1.007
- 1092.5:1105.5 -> 0.994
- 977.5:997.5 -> 1.002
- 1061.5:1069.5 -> 1.000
